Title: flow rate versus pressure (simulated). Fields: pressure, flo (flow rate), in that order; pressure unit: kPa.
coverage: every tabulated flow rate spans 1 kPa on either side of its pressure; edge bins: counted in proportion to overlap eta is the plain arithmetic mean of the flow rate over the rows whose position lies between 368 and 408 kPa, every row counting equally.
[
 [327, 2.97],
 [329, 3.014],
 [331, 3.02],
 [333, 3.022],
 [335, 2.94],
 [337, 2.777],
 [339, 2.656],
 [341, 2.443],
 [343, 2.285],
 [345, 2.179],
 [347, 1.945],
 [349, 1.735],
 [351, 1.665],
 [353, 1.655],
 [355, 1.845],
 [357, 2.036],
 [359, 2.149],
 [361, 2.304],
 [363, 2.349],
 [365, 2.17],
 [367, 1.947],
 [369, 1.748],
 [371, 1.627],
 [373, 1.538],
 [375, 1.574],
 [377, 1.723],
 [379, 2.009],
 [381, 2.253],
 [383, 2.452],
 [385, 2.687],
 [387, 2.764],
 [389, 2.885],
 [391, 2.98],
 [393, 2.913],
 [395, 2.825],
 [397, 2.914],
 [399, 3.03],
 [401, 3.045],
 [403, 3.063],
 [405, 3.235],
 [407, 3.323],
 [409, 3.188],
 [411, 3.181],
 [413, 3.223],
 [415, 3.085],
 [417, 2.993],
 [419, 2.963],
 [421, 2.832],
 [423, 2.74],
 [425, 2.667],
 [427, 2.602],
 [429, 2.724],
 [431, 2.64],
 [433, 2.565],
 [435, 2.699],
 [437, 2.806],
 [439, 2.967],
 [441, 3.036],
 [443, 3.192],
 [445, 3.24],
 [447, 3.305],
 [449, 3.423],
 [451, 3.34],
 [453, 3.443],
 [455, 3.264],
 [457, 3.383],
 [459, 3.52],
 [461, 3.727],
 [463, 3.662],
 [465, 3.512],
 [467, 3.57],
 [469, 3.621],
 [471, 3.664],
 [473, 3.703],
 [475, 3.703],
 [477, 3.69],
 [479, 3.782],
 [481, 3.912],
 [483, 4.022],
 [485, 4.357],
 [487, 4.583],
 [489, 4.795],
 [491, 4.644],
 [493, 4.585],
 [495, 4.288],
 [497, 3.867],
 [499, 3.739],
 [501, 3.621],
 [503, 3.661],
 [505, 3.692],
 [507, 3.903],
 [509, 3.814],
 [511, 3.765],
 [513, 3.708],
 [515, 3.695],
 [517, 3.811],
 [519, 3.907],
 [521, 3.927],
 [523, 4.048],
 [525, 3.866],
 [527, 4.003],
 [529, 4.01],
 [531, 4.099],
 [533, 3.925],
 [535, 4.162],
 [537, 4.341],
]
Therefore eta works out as 2.53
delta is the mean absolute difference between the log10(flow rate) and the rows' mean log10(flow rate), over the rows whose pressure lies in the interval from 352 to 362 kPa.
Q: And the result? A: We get 0.044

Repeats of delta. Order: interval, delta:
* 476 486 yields 0.021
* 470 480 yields 0.003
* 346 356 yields 0.024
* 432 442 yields 0.023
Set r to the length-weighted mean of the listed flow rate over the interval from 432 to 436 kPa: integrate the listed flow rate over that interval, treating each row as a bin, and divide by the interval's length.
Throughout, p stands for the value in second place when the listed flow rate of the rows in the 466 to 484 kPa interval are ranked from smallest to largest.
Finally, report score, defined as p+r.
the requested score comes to 6.3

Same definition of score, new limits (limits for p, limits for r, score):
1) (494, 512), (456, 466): 7.2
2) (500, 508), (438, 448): 6.8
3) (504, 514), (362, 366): 6.0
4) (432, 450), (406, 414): 5.9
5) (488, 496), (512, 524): 8.4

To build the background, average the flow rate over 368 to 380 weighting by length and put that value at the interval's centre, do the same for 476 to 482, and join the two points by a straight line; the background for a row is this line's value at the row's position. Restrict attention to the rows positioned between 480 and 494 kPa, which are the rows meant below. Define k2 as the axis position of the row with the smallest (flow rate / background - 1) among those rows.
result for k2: 481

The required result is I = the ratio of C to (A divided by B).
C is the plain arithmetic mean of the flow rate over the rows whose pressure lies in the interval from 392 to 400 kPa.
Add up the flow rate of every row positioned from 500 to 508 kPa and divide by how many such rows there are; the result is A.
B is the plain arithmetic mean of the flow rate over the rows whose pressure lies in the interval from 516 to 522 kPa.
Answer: 3.0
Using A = 3.7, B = 3.9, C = 2.9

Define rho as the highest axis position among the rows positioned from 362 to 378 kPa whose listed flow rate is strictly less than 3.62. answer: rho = 377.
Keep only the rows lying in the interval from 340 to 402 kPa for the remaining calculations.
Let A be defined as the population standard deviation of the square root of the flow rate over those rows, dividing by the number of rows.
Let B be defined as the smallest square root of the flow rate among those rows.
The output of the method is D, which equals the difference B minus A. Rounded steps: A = 0.16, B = 1.24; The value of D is 1.08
